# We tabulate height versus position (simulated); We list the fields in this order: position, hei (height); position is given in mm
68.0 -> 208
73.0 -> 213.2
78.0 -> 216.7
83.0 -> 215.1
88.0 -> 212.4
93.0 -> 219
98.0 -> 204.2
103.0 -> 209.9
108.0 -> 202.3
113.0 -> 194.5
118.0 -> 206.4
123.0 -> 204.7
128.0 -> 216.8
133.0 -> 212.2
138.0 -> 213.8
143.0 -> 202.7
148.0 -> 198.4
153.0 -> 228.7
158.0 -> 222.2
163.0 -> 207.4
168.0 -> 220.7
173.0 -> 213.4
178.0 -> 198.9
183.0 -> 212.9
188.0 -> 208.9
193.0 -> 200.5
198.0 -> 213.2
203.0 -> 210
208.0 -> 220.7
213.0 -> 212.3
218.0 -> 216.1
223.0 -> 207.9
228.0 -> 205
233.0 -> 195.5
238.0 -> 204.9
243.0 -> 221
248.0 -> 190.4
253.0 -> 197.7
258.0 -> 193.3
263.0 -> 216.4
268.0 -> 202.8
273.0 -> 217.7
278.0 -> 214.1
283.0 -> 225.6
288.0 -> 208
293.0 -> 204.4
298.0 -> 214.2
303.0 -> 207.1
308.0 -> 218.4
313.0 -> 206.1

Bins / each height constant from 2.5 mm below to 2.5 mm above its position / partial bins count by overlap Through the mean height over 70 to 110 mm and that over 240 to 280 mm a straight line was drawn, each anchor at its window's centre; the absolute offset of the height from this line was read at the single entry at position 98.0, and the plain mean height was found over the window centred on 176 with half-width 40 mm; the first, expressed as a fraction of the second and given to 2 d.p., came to 0.03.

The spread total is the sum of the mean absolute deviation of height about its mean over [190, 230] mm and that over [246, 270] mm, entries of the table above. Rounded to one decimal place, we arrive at 12.4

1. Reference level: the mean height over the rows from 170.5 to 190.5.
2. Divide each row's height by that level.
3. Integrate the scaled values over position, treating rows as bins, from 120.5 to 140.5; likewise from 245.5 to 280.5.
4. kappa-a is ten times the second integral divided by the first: 17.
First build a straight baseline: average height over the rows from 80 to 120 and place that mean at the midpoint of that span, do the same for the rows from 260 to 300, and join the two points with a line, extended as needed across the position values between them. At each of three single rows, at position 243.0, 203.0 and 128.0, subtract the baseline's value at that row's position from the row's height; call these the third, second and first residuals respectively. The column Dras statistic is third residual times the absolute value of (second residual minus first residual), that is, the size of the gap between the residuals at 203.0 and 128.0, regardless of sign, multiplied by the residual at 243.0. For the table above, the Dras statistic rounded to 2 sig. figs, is 81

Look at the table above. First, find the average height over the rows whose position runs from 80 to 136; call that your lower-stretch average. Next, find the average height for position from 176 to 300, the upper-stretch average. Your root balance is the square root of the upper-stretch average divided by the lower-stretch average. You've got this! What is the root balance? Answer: 0.999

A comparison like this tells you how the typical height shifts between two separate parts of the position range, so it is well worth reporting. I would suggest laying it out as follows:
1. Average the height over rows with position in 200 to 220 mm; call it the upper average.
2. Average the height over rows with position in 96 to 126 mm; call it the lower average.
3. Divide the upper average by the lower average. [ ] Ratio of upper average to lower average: 1.05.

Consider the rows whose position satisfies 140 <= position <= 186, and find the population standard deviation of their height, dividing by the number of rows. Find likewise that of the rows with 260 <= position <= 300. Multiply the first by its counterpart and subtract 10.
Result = 61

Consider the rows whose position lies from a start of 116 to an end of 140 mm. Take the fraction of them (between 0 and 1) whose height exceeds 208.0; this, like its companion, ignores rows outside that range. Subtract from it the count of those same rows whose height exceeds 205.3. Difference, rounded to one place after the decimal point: -3.4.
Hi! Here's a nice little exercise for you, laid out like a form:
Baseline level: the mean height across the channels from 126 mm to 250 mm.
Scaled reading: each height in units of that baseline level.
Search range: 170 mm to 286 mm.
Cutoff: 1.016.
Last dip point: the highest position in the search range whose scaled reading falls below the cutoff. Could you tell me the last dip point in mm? 268.0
